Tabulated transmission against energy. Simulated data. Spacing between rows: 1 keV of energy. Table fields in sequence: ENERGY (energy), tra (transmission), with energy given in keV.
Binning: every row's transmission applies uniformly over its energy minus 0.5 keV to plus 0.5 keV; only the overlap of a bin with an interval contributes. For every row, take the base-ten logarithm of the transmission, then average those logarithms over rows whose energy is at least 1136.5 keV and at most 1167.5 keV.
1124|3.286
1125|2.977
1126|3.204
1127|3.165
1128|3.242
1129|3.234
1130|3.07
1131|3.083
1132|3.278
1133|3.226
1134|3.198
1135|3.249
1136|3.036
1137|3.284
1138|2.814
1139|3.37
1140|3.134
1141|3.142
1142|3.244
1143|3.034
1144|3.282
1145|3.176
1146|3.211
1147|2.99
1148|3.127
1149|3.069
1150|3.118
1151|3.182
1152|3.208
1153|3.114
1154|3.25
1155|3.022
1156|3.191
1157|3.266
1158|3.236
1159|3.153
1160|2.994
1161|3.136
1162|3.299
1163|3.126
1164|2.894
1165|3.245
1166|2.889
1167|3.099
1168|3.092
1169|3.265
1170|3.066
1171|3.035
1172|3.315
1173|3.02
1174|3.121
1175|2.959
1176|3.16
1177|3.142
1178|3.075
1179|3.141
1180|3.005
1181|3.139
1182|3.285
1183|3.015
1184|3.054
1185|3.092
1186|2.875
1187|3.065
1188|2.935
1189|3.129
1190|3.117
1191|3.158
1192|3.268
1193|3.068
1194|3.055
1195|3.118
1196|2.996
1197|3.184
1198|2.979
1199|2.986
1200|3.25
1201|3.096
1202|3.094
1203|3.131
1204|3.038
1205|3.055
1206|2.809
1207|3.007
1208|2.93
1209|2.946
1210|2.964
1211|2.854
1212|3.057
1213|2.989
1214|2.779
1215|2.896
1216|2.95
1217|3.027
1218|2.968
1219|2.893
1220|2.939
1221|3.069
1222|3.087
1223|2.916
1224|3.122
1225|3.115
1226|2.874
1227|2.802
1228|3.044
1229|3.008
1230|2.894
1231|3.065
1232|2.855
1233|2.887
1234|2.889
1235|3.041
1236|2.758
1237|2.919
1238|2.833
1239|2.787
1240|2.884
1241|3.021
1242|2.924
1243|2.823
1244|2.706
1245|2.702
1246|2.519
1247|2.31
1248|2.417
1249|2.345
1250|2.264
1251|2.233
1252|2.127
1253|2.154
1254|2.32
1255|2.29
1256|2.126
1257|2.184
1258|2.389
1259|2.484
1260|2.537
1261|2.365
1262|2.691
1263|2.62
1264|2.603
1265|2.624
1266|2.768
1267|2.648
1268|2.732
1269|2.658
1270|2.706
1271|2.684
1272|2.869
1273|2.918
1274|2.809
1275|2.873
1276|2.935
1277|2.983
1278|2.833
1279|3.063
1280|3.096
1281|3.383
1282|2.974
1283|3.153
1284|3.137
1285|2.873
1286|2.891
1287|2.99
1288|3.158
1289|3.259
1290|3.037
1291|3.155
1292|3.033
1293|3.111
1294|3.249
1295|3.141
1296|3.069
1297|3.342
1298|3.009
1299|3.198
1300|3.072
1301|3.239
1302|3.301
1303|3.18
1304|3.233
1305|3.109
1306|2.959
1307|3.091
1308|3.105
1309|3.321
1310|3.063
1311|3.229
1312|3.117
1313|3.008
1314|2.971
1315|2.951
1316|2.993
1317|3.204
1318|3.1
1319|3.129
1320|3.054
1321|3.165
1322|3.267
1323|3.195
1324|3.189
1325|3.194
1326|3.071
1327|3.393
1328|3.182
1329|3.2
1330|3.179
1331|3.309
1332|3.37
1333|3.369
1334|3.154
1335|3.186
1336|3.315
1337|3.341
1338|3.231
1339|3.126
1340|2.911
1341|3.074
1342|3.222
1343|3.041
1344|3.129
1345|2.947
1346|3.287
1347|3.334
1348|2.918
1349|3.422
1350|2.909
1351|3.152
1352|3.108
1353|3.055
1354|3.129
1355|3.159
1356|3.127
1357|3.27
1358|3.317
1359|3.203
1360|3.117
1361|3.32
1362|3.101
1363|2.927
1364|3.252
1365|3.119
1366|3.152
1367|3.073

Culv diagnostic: 0.496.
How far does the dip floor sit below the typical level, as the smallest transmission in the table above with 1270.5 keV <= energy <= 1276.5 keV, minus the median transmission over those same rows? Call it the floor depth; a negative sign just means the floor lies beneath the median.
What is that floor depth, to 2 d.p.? -0.19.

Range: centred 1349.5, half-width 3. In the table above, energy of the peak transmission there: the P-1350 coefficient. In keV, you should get 1349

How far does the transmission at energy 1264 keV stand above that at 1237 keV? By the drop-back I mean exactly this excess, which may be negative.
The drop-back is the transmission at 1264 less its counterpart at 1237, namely -0.32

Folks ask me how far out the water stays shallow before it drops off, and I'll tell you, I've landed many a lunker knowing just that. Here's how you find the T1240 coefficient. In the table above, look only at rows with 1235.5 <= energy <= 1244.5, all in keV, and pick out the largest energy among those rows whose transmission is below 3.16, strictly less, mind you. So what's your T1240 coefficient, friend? 1244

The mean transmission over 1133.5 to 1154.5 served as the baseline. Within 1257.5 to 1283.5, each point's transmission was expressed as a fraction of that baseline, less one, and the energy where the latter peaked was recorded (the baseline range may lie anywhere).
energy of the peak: 1281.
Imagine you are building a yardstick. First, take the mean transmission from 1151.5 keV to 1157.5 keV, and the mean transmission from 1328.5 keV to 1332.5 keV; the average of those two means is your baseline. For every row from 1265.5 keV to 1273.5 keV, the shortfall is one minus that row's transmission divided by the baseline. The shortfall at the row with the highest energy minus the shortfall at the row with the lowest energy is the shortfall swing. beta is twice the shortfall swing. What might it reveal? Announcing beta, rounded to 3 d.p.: -0.093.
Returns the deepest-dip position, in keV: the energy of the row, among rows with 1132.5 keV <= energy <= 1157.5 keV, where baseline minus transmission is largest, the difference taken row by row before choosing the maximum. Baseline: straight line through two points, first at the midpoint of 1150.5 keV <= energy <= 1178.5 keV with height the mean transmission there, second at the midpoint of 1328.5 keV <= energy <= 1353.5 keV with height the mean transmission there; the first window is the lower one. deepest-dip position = 1138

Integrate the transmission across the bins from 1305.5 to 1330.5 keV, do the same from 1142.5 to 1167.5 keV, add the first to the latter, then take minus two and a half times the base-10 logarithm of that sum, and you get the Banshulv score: -5.49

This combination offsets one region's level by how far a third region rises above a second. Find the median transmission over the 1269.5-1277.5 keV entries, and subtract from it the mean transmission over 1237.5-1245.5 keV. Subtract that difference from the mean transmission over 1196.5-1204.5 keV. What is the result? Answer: 3.06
